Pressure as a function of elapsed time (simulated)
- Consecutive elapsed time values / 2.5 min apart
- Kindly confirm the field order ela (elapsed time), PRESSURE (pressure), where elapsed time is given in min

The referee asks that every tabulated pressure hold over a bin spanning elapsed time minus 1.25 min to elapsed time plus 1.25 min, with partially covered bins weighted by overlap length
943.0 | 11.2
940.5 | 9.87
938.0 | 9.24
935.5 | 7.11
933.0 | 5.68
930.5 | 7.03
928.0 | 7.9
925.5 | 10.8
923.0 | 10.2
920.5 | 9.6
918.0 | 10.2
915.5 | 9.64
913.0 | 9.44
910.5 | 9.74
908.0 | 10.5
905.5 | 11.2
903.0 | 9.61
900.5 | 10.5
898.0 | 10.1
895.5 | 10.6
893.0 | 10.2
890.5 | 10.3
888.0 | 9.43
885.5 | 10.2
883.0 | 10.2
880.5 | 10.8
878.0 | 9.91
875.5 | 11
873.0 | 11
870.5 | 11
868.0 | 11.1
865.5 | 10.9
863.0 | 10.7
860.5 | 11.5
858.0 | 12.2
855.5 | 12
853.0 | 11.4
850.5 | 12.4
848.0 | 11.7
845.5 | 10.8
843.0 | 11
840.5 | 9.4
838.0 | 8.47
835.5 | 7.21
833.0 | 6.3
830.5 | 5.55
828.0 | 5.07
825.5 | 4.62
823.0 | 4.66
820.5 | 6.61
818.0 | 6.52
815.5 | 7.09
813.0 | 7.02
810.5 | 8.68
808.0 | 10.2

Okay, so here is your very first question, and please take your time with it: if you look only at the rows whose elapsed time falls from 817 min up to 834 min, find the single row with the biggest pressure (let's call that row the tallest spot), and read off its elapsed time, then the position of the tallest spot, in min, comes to 820.5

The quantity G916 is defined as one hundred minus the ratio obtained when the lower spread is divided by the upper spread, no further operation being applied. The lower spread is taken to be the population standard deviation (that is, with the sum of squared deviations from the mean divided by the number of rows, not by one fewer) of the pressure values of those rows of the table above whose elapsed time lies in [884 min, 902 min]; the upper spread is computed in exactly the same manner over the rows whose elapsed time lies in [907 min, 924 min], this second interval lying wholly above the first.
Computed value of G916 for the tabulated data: 99.0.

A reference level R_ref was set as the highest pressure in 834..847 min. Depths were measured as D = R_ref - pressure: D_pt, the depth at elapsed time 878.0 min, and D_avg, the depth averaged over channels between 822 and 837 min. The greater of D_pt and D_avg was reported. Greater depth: 5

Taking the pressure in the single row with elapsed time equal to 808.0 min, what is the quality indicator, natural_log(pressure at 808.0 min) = 2.32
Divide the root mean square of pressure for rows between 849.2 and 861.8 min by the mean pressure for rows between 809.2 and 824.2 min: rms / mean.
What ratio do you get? 1.76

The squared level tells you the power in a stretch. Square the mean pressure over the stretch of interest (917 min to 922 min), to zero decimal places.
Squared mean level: 98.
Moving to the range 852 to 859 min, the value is 141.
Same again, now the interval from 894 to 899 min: 107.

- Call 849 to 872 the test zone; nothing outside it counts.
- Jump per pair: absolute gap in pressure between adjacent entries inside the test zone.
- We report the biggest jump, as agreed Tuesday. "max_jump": 1.0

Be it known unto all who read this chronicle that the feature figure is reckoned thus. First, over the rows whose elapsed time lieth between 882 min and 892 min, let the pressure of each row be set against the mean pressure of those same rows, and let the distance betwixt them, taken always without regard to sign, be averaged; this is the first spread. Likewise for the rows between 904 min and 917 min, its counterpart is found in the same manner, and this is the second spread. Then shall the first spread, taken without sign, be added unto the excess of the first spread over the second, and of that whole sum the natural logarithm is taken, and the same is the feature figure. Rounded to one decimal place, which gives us -5.2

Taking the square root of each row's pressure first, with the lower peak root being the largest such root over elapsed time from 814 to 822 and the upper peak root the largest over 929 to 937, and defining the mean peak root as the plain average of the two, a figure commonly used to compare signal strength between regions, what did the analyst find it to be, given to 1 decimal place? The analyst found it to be 2.7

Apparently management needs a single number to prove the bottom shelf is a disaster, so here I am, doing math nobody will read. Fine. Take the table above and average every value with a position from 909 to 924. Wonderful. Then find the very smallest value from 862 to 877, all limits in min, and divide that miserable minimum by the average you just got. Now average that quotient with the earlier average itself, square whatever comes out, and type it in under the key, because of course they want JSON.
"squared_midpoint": 29.7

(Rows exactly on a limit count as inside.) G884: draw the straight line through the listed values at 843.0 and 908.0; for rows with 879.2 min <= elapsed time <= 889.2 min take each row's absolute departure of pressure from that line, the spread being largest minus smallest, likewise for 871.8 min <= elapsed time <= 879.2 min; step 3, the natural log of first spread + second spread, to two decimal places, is 0.55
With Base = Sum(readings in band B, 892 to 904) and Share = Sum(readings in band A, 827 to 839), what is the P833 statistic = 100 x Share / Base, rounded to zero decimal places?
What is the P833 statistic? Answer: 64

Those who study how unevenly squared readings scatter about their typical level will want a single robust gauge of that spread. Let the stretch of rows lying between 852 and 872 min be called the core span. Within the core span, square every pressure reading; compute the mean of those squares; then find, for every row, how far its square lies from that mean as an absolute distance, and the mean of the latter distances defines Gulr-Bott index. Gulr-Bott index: 10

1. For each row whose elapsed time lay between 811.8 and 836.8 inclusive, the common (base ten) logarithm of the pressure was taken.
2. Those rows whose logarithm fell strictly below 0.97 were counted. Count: 10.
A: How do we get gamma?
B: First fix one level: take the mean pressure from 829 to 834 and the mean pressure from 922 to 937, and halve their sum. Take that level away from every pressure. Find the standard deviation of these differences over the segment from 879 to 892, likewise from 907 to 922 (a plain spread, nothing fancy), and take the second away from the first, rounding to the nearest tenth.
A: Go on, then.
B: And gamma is 0.1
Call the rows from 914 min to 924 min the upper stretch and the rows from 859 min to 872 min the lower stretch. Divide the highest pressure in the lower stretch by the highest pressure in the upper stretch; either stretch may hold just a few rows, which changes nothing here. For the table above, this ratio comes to 1.1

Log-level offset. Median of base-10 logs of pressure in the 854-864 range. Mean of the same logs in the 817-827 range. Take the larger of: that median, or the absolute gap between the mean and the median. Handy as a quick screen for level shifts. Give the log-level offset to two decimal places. 1.07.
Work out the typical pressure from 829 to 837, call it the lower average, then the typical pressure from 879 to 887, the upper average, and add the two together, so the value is 17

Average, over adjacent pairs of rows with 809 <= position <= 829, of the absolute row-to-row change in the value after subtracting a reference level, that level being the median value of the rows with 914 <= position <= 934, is 0.69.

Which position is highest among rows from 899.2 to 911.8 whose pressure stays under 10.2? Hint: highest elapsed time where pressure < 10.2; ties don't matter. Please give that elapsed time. 910.5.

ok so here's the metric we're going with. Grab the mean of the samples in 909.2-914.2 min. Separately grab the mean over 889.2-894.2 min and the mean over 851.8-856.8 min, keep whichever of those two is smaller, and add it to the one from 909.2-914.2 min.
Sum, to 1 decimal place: 19.8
